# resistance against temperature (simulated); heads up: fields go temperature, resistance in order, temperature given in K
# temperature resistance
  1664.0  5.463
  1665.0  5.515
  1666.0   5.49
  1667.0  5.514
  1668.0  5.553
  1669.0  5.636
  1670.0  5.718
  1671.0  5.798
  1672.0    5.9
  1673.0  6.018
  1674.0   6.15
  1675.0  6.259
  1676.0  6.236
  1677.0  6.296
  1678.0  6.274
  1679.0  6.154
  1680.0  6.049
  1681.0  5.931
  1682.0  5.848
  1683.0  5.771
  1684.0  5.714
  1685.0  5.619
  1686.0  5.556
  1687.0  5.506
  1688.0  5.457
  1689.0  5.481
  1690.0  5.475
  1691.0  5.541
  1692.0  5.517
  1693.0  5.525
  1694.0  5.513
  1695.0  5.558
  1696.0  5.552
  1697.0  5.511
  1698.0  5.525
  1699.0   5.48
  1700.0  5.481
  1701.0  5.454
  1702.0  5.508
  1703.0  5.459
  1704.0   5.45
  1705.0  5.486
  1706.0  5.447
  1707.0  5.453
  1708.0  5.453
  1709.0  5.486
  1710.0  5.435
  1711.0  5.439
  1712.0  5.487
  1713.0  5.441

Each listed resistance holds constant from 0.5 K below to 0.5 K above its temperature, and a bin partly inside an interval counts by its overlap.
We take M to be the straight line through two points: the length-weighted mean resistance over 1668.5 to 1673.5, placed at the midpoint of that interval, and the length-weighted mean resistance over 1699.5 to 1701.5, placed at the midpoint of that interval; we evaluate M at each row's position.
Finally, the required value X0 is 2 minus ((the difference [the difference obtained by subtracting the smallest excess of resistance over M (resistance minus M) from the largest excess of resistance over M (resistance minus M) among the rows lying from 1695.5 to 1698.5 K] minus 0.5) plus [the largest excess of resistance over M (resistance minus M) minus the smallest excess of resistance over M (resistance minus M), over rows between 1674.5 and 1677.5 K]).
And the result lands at 2.40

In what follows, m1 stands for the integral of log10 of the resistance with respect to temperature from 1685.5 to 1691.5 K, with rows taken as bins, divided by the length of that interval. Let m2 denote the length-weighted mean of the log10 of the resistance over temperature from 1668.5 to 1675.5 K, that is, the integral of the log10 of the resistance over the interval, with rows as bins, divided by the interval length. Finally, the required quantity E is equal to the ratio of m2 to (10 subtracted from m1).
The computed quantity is -0.0834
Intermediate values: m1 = 0.741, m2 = 0.772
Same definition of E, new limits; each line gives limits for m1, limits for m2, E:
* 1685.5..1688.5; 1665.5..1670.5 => -0.0807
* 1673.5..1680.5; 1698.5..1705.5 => -0.0802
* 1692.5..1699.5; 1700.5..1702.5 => -0.0798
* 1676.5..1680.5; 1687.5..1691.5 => -0.0803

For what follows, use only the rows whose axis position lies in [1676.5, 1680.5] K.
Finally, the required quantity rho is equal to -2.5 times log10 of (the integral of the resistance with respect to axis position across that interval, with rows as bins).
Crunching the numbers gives -3.48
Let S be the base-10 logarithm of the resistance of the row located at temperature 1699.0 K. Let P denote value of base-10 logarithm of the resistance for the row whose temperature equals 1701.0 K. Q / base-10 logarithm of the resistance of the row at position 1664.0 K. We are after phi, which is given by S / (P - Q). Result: -1032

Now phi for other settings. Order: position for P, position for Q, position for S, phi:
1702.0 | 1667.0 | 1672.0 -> -1630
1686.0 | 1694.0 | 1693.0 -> 220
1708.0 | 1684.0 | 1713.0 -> -36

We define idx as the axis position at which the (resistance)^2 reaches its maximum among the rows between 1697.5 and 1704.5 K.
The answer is 1698.0 K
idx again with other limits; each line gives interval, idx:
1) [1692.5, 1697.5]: 1695.0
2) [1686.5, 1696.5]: 1695.0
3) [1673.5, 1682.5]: 1677.0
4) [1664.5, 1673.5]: 1673.0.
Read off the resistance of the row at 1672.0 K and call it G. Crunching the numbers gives 5.9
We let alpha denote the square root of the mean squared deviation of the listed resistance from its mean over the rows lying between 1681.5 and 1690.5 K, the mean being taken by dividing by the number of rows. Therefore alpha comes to 0.135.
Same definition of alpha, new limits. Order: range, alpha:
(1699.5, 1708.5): 0.020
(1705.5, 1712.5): 0.020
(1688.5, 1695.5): 0.028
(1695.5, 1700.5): 0.027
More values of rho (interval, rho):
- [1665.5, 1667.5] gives -2.60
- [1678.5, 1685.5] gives -4.03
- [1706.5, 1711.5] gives -3.59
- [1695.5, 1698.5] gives -3.05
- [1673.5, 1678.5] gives -3.74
